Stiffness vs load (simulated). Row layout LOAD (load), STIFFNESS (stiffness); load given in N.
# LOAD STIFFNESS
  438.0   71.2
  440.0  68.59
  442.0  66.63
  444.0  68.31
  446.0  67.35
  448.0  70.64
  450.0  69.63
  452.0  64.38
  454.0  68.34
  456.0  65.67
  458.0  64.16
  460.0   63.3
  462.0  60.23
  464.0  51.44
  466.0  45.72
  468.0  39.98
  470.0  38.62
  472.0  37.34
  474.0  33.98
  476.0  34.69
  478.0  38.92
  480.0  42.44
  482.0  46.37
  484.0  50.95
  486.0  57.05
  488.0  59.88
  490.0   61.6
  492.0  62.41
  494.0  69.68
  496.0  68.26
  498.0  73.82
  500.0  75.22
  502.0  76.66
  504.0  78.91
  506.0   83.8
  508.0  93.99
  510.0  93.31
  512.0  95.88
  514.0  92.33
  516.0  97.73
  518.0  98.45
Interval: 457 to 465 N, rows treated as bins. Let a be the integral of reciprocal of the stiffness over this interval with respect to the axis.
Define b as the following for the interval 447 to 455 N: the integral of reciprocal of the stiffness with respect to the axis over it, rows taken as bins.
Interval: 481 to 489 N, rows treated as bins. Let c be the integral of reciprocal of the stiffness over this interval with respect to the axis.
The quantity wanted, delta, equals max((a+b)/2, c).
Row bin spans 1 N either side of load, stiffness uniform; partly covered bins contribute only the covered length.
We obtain 0.15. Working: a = 0.13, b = 0.12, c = 0.15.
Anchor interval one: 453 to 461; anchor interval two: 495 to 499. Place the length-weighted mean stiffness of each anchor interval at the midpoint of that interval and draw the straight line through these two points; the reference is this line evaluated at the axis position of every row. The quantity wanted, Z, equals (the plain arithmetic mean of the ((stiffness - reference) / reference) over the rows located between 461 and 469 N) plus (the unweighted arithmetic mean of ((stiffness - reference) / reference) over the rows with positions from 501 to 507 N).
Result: -0.15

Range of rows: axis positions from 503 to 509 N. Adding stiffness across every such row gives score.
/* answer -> 257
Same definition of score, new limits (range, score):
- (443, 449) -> 206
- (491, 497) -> 200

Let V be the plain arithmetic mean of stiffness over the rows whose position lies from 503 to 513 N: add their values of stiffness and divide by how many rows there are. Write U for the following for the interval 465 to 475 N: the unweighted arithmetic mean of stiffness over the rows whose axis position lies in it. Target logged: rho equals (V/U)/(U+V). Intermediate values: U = 39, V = 89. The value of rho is 0.018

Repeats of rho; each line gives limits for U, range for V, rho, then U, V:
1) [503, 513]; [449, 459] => 0.005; 89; 66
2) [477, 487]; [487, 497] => 0.012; 47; 64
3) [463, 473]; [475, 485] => 0.012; 43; 43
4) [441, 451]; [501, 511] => 0.008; 69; 85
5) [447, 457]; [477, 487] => 0.006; 68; 47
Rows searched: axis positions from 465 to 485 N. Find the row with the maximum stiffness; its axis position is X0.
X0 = 484.0 N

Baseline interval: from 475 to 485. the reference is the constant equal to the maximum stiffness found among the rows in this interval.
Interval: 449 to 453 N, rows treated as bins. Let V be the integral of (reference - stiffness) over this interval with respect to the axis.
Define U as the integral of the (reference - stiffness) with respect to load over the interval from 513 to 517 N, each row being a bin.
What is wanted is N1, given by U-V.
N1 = -112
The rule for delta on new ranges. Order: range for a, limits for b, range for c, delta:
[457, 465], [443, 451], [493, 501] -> 0.13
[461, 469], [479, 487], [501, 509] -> 0.17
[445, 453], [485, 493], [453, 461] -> 0.13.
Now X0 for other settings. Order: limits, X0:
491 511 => 508.0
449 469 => 450.0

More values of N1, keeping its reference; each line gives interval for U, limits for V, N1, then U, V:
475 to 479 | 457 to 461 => 108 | 57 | -51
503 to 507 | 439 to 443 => -55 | -122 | -67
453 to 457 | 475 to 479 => -121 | -64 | 57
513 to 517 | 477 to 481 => -217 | -176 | 41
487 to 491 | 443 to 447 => 28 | -39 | -68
